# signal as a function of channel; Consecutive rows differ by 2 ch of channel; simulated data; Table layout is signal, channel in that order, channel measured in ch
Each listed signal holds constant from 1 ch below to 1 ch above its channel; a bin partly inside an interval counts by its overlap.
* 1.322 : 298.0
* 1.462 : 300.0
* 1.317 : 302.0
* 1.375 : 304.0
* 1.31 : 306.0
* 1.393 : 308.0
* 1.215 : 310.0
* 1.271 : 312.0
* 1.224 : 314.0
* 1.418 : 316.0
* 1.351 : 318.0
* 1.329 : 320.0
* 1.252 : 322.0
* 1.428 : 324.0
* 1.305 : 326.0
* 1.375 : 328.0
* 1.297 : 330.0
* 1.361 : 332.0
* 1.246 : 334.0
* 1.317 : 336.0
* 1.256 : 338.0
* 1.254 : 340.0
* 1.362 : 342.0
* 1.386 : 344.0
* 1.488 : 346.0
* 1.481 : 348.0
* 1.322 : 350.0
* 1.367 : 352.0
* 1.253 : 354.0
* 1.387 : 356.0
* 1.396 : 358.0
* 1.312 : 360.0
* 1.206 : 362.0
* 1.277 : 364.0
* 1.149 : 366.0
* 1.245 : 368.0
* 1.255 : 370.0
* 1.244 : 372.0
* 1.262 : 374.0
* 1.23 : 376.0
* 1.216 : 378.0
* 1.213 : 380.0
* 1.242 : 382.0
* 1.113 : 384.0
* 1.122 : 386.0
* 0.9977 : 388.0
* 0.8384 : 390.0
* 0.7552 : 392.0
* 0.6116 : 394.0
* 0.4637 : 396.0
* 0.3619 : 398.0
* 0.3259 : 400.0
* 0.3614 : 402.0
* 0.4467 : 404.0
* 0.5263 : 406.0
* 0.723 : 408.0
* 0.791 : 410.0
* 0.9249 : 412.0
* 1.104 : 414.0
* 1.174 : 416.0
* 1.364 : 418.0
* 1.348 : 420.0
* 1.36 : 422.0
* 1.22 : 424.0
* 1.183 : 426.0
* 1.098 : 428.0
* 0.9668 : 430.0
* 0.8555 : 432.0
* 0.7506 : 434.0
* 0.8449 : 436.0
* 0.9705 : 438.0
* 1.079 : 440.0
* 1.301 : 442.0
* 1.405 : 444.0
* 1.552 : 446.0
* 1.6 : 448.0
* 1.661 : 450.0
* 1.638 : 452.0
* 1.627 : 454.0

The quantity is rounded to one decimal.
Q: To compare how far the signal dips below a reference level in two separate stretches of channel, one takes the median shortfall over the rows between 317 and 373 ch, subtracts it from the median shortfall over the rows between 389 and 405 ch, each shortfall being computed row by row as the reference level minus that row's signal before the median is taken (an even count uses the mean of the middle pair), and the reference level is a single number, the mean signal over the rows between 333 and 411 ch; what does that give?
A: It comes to 0.9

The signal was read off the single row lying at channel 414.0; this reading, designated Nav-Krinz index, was 1.104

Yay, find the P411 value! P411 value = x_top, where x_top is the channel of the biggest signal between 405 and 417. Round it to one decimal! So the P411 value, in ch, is 416.0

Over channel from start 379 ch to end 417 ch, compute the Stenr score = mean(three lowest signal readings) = 0.35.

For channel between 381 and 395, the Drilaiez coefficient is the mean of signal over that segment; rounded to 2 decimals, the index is 0.95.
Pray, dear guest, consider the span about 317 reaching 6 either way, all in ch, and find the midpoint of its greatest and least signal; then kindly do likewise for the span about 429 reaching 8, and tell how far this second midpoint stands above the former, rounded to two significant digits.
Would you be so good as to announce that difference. -0.27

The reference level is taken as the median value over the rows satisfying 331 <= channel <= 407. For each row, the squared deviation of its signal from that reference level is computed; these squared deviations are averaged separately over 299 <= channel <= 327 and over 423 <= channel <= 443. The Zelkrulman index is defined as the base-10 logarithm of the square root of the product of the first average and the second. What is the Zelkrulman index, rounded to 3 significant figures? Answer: -1.50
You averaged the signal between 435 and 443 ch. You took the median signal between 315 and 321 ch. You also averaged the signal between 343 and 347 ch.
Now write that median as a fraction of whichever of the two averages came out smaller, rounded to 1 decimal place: 1.3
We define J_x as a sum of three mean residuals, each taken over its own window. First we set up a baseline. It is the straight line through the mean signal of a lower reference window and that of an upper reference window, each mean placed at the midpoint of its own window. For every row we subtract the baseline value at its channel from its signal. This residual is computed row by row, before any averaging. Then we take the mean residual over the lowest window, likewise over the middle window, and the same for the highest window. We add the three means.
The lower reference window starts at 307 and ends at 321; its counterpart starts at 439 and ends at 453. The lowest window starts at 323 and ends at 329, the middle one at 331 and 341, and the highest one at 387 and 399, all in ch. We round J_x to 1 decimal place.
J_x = -0.7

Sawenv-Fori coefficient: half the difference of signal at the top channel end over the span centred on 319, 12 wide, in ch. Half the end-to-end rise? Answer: 0.10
